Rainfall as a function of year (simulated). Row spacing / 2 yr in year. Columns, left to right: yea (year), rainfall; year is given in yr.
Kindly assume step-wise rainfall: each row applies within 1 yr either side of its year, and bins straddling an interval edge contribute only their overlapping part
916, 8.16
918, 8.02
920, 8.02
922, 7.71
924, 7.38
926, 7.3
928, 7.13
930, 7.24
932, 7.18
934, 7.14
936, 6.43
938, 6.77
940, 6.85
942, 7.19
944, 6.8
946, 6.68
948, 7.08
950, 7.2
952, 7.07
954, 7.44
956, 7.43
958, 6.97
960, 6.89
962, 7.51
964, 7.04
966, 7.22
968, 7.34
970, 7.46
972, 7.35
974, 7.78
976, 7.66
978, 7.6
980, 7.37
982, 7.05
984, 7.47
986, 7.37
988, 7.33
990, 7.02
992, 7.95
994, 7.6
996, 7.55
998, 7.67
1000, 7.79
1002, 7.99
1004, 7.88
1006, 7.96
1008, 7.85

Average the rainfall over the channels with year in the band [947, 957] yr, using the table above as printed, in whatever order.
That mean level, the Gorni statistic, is 7.24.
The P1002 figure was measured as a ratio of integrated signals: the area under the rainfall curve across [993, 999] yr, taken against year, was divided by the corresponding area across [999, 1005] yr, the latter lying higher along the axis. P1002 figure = 0.96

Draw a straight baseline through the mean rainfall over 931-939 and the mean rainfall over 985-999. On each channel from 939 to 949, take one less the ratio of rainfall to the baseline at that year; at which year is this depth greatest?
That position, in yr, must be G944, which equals 946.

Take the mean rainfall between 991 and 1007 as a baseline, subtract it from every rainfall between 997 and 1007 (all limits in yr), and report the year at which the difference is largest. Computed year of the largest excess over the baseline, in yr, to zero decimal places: 1002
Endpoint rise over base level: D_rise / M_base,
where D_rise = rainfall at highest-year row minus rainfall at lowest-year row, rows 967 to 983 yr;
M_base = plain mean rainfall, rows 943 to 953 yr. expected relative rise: -0.042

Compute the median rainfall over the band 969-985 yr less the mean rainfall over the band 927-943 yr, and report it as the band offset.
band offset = 0.47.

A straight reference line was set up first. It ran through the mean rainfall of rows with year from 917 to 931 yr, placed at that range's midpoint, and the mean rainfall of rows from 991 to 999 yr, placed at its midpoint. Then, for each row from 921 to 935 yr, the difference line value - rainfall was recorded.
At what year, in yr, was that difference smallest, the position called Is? 922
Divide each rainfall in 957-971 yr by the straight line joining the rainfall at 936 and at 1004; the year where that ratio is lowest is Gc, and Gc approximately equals 960 yr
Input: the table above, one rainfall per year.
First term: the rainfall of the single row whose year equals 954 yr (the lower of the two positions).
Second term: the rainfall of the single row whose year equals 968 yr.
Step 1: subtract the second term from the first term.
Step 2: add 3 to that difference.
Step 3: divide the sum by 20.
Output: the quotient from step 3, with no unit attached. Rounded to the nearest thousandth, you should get 0.155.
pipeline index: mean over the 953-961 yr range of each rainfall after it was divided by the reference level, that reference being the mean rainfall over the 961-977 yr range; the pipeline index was 0.97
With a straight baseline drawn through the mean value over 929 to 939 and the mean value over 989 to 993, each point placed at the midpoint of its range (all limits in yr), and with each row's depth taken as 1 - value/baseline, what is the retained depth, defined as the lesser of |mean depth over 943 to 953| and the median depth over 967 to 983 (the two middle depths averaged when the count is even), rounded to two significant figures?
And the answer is -0.017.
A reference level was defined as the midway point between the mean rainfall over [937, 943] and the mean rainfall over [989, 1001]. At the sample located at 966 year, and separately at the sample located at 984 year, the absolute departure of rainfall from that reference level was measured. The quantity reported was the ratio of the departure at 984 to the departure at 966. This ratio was 4.4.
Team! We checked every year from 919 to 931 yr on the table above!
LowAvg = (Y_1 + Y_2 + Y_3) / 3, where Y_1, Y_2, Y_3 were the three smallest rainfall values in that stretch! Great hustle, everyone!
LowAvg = 7.2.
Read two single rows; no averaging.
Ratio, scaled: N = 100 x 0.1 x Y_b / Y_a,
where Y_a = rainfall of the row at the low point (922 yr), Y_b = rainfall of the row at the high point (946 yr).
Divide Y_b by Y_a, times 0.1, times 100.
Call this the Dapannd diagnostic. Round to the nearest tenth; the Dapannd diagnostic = 8.7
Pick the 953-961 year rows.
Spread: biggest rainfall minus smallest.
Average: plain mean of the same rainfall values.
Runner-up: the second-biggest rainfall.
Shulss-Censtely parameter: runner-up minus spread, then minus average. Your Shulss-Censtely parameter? -0.30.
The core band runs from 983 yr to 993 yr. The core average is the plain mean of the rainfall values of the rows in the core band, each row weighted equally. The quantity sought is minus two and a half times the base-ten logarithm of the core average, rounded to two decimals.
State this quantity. -2.18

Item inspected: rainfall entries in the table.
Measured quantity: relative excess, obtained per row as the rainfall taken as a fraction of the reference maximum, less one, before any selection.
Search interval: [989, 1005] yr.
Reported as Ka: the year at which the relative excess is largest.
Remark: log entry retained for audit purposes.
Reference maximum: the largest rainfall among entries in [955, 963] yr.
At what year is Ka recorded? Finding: 1002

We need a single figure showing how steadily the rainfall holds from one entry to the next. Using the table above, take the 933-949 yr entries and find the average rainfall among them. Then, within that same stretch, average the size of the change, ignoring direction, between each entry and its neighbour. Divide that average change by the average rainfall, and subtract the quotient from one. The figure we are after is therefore 0.950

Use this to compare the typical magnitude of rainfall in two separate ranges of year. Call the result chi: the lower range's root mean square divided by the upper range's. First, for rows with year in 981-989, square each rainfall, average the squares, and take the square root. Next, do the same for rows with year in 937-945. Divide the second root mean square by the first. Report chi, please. 0.94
